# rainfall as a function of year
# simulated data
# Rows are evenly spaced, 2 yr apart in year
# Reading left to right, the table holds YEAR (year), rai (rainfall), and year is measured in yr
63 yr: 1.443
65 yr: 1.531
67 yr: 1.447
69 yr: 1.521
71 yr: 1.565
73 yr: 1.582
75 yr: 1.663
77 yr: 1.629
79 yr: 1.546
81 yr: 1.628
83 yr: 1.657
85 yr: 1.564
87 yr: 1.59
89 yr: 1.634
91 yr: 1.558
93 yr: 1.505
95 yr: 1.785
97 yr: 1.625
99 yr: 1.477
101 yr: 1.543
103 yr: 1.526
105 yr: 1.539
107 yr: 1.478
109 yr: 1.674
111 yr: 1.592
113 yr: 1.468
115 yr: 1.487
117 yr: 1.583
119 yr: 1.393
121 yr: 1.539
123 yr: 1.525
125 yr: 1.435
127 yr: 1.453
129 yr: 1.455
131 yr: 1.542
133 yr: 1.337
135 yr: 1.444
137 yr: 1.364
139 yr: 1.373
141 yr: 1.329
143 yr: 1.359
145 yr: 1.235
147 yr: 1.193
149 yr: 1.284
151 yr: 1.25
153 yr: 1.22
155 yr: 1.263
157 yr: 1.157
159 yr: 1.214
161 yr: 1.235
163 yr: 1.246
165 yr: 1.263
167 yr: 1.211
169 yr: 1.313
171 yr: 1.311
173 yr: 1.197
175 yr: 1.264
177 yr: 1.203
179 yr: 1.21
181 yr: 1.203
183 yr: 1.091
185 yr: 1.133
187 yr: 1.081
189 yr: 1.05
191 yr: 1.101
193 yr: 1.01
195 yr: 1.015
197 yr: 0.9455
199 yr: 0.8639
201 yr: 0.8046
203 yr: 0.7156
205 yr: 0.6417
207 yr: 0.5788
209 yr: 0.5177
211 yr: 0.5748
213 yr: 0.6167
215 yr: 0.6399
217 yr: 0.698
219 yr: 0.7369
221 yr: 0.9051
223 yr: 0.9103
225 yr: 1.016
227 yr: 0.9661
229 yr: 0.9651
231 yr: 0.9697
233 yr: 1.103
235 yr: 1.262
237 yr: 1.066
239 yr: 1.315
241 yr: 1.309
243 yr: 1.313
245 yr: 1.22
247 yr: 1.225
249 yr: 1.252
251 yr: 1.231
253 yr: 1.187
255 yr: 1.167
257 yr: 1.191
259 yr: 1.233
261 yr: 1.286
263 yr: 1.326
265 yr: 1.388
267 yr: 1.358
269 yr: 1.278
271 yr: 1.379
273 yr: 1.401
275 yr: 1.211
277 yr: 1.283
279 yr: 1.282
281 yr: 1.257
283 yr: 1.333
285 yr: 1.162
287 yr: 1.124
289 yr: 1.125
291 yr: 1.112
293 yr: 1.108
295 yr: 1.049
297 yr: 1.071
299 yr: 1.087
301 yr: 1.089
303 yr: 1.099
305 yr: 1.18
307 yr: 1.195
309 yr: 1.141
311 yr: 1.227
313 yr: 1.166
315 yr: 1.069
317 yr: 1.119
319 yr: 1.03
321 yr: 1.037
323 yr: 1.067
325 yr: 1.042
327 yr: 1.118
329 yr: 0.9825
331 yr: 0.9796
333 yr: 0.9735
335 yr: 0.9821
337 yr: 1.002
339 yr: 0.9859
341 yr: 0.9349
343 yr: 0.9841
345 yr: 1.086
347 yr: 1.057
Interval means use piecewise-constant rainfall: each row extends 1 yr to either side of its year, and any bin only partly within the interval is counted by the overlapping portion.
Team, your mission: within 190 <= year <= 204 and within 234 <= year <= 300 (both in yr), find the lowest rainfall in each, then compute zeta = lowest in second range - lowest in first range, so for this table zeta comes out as 0.3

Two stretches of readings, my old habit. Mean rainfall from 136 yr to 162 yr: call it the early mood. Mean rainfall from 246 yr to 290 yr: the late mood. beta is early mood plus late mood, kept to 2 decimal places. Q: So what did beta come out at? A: 2.53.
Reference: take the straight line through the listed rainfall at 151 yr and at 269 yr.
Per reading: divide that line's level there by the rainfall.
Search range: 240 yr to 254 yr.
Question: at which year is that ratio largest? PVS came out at 253 yr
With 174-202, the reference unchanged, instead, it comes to 201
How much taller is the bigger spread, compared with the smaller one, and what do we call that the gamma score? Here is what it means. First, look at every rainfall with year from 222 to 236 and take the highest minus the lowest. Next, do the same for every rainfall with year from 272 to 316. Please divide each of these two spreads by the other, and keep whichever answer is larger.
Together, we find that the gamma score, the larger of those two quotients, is 1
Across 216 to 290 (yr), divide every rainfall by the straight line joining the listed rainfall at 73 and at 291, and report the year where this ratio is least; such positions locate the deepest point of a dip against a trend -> 217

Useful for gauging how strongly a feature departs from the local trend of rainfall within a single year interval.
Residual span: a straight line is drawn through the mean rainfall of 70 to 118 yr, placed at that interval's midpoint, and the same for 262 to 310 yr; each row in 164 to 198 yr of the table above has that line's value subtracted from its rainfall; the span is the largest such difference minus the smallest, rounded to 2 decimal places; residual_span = 0.32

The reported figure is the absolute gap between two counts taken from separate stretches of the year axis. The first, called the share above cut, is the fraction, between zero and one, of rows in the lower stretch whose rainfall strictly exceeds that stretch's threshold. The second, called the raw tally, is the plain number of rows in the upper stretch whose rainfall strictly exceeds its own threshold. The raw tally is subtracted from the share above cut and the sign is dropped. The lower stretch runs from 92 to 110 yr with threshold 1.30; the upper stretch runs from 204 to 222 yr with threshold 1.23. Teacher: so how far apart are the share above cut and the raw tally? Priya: 1.0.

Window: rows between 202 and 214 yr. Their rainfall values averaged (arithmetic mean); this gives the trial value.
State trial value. 0.61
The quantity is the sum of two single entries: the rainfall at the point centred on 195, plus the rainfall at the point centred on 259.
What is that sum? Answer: 2.2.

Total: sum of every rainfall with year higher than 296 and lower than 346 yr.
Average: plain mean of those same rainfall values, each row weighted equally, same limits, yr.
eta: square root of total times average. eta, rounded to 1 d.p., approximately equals 5.3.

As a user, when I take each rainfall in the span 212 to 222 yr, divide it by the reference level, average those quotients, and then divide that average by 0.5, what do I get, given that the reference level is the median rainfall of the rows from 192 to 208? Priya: 1.7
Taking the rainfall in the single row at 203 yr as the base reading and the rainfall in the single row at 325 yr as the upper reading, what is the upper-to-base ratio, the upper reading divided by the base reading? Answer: 1.46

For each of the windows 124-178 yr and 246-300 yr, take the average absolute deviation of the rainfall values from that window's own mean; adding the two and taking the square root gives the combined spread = 0.405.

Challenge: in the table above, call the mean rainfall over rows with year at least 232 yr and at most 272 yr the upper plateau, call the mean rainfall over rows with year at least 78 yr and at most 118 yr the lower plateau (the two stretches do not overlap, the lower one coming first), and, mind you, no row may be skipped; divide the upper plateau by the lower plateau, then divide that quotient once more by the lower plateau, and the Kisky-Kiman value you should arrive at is 0.51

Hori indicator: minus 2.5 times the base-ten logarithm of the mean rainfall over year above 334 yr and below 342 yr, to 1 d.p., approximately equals 0.0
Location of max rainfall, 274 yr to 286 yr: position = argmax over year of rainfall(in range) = 283 yr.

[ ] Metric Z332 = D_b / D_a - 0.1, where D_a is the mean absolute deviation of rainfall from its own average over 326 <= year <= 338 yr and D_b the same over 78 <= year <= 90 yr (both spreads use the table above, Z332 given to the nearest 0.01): 0.88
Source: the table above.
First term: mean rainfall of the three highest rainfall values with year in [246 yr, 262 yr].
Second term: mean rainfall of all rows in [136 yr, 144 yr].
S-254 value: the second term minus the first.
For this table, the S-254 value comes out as 0.1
